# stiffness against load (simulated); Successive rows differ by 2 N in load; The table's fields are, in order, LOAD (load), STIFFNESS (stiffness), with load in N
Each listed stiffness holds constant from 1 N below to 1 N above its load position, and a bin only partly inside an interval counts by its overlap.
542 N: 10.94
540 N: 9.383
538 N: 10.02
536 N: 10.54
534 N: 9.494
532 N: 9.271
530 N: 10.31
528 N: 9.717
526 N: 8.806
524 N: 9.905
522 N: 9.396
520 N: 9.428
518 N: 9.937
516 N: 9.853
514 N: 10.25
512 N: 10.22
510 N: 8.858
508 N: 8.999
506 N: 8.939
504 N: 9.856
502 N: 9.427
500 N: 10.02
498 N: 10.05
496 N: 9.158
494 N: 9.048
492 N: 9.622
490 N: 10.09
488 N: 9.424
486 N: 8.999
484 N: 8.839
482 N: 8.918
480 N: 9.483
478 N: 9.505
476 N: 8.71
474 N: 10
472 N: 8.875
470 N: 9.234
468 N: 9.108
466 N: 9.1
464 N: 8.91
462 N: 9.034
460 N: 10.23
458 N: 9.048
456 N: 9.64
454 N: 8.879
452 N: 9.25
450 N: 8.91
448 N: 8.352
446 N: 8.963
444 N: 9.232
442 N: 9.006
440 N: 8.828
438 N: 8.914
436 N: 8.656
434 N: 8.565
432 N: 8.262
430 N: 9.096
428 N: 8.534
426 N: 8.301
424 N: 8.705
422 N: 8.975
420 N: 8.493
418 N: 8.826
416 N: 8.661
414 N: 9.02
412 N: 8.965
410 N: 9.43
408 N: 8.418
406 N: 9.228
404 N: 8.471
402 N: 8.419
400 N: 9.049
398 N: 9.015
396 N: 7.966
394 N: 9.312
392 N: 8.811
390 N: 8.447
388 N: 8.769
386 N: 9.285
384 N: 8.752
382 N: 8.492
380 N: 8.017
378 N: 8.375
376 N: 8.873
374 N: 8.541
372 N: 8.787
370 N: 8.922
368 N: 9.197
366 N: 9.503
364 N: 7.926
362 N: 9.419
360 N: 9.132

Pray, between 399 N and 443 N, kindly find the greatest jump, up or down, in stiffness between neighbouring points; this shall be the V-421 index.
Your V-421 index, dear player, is 1.01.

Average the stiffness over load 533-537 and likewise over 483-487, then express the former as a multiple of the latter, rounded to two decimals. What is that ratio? 1.12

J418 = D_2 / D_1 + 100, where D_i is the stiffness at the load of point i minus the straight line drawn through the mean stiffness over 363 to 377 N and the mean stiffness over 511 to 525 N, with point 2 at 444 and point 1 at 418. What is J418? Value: 100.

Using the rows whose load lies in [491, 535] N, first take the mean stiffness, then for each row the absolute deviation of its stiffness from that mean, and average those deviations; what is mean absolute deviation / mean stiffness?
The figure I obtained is 0.0423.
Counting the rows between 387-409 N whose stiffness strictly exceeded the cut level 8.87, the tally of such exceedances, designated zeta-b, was 4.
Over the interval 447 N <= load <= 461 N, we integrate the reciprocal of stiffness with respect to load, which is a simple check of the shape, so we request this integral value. 1.53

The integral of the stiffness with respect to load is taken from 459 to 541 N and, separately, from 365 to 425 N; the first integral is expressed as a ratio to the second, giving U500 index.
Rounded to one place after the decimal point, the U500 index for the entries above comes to 1.5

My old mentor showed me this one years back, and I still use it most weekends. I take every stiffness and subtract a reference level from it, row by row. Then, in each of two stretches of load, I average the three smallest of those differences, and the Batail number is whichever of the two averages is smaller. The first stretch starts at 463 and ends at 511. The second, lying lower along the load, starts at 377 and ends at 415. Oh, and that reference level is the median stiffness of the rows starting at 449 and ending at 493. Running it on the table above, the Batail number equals -0.98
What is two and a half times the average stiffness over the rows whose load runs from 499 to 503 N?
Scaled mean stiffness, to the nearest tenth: 24.3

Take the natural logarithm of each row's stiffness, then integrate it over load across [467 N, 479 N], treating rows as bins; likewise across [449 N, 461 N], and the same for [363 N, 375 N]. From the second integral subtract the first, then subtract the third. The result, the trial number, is -26.0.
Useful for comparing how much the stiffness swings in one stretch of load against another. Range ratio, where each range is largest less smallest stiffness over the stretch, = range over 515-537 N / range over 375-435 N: 1.2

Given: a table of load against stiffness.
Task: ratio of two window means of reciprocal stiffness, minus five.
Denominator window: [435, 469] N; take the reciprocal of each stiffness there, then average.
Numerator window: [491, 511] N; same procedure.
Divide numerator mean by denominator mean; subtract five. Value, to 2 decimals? -4.04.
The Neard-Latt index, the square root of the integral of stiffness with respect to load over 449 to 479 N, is 17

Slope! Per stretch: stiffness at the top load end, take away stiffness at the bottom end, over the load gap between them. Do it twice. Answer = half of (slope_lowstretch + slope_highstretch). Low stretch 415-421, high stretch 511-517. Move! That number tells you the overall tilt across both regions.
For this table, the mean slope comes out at -0.07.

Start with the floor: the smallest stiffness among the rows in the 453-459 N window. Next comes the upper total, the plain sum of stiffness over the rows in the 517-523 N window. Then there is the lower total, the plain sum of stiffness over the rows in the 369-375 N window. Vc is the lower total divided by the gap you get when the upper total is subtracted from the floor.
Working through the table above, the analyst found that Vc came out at -1.32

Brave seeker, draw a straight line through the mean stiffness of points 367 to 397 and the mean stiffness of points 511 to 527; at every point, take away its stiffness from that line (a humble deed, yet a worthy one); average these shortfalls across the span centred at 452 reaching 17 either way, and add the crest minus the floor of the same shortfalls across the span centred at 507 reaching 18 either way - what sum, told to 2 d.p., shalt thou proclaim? 1.54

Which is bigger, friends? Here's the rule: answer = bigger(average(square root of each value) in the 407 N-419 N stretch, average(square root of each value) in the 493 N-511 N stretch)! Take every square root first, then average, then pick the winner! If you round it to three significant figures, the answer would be 3.06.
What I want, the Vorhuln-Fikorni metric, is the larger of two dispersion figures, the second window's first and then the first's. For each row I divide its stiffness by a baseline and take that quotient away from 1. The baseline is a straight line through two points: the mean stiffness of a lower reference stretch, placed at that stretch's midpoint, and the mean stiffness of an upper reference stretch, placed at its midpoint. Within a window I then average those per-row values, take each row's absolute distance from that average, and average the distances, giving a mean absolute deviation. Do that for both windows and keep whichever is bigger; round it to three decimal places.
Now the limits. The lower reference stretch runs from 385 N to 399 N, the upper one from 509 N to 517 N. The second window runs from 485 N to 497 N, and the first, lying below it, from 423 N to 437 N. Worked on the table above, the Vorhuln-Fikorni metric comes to 0.034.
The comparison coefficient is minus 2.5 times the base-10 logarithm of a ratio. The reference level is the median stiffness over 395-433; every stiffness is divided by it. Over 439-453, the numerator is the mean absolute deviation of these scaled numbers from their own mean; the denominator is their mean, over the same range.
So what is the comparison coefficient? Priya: 4.10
